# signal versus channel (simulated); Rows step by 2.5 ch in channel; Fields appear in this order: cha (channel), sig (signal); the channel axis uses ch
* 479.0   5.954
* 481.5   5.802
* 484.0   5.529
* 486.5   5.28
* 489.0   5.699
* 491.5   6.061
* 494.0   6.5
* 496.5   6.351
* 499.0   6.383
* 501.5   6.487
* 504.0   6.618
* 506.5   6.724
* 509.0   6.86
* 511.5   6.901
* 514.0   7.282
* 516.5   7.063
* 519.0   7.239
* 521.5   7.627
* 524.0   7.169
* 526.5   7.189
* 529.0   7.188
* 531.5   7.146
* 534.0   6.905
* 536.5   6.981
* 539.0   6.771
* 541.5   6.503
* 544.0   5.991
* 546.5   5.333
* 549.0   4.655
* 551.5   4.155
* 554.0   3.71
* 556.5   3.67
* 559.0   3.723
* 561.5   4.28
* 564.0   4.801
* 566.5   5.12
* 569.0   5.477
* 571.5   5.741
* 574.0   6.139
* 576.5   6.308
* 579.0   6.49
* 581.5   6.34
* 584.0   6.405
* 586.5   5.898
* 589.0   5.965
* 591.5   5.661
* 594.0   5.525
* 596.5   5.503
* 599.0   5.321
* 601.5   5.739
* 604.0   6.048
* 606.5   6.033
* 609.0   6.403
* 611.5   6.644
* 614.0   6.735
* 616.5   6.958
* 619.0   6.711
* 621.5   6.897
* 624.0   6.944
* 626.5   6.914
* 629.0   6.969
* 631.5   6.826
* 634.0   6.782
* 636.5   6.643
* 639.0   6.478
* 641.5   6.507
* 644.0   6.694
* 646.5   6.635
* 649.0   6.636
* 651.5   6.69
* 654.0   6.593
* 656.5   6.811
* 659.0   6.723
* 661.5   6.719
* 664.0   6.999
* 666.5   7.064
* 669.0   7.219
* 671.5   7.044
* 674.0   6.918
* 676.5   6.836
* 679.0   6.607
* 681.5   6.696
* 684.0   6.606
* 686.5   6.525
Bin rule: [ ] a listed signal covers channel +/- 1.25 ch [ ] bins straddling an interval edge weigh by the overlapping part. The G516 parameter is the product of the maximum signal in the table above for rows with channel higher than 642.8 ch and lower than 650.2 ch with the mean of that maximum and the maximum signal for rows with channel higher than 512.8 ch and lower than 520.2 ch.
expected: 47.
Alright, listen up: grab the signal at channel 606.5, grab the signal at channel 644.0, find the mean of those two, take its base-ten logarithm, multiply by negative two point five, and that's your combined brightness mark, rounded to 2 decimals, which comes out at -2.01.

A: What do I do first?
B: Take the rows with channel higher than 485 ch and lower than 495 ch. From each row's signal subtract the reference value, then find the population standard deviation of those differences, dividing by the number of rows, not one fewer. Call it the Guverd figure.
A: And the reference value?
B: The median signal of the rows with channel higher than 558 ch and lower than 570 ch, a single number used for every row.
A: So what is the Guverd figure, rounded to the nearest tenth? 0.4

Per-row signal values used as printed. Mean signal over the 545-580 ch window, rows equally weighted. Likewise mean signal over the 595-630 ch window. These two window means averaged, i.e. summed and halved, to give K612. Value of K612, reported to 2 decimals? 5.69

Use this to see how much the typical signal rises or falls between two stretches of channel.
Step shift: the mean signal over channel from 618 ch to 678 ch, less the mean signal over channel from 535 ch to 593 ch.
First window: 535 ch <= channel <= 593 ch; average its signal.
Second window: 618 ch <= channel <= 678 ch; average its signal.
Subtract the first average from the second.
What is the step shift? 1.3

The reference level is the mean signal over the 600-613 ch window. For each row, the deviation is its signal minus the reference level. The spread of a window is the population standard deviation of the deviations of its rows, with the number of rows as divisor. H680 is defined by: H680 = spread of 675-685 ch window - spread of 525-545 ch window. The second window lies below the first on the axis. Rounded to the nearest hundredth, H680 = -0.29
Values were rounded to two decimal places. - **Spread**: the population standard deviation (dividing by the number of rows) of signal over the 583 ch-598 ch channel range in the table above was 0.31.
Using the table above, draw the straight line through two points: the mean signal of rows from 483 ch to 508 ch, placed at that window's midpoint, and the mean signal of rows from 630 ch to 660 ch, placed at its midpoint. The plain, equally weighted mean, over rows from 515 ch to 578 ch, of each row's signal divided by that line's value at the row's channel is 0.93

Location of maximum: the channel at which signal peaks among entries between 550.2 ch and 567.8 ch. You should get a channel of 566.5 ch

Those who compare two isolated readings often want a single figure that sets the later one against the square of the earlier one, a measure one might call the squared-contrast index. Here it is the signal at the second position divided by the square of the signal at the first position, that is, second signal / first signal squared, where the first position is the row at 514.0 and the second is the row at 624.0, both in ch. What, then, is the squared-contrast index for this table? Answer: 0.131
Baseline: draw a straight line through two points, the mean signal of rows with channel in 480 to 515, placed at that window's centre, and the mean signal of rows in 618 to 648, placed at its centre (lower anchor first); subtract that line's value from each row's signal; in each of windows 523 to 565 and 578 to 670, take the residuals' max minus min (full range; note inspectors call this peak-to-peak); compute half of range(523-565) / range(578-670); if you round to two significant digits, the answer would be 1.1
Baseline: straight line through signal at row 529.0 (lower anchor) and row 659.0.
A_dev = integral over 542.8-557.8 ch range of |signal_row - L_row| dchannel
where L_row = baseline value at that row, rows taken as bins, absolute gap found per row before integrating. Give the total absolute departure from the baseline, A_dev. 38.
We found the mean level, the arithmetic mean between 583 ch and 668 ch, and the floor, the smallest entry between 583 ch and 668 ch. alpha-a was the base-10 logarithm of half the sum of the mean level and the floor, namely 0.77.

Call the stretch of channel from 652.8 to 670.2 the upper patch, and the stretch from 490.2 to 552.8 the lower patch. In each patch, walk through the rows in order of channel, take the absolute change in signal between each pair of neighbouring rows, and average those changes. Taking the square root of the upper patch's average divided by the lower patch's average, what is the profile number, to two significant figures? 0.74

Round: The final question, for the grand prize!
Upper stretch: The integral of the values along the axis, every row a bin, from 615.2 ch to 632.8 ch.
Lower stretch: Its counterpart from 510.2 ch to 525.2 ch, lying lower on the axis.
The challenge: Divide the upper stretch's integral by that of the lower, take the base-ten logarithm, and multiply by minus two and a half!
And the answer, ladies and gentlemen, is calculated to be -0.12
